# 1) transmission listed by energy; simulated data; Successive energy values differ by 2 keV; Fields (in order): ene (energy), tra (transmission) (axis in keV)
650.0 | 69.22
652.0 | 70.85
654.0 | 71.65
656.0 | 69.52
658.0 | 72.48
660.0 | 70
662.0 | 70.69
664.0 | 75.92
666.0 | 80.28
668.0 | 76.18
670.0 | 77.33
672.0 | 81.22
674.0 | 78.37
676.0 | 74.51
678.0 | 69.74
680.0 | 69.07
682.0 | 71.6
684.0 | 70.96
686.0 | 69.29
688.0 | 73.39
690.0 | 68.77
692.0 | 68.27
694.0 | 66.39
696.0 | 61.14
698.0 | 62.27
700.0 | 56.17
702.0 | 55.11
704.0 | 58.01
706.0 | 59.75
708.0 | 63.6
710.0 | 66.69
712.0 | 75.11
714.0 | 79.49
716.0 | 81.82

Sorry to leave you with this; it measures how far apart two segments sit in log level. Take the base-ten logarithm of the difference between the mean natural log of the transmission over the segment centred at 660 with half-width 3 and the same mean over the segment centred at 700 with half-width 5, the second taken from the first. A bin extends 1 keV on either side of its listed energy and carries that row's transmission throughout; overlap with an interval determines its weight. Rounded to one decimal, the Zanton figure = -0.7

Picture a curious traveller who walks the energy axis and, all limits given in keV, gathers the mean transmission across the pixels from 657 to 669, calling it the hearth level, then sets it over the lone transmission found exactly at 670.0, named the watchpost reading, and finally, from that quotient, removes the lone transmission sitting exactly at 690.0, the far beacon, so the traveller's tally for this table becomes -68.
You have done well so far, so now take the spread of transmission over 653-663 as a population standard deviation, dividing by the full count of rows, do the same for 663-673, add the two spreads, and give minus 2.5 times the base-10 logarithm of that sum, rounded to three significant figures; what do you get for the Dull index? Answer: -1.28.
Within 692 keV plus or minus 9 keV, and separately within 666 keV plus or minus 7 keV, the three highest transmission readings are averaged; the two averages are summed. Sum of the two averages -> 151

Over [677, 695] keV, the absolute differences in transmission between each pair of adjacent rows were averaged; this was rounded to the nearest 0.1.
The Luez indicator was 2.1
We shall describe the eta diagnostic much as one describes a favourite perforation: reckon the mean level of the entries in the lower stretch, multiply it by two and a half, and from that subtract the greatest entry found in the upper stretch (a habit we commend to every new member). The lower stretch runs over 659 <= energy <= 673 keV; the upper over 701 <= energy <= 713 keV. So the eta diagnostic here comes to 115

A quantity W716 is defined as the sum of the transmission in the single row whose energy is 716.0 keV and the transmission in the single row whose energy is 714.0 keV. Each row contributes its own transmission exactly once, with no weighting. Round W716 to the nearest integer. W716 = 161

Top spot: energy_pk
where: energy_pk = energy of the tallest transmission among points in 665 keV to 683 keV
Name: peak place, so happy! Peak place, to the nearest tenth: 672.0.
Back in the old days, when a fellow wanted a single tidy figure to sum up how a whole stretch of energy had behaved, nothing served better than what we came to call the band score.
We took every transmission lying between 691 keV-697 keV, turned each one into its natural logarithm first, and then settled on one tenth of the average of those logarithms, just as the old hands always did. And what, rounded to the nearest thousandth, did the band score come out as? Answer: 0.418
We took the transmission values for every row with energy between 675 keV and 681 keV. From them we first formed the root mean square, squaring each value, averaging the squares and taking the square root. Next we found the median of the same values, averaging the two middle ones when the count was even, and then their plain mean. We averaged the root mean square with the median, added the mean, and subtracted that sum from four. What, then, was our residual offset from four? -138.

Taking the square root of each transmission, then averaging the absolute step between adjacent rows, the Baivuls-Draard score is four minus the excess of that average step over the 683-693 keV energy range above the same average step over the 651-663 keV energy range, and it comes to 3.95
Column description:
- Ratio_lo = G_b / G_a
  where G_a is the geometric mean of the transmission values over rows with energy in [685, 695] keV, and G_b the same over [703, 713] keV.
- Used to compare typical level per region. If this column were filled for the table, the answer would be 0.93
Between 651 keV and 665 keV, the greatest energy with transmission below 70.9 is 662.0 keV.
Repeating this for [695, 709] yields 708.0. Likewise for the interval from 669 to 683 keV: 680.0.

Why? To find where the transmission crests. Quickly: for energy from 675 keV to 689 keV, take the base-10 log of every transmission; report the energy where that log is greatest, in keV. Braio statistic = 676.0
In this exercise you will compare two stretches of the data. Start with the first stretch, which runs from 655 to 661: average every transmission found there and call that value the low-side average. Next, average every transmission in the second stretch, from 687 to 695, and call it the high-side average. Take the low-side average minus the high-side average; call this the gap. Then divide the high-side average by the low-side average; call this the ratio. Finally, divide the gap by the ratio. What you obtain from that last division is 1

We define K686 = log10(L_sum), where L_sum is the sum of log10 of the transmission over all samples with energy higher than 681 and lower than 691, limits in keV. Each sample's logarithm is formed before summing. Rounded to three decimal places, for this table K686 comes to 0.966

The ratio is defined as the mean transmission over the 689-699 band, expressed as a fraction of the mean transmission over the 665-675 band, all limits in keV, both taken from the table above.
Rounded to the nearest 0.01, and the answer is 0.83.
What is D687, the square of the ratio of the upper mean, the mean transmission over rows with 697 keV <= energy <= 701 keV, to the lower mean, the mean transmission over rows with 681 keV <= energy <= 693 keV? 0.71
